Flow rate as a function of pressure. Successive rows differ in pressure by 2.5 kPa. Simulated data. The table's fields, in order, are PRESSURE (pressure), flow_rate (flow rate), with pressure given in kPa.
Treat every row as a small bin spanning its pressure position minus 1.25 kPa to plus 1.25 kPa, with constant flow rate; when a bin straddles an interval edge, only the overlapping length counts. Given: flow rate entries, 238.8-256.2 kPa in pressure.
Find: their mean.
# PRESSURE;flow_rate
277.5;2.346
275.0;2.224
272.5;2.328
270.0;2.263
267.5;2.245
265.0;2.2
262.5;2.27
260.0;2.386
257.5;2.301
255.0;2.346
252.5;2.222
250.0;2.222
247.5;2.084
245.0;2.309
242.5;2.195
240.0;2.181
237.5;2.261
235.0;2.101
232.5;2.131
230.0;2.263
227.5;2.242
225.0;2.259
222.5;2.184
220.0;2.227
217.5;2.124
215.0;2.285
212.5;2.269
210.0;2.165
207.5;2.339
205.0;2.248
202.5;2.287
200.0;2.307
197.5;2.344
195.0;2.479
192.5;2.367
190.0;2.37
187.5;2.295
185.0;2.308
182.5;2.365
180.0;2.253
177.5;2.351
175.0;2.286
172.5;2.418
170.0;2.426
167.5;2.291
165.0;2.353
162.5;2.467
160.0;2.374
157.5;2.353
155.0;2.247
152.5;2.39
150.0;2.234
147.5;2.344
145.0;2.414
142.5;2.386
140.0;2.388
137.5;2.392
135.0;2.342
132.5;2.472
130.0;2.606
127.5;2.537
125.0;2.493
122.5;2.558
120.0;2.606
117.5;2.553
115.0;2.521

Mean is 2.22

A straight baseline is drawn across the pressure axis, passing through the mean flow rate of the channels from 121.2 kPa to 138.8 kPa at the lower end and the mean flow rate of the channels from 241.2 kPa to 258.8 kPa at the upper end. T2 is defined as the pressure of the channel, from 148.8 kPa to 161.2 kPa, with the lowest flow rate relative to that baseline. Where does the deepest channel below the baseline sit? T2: 150.0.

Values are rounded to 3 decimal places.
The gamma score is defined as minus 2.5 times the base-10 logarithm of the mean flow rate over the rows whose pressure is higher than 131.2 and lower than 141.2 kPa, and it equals -0.950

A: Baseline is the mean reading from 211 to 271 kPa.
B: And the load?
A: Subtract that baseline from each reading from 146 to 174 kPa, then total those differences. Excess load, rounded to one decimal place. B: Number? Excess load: 1.3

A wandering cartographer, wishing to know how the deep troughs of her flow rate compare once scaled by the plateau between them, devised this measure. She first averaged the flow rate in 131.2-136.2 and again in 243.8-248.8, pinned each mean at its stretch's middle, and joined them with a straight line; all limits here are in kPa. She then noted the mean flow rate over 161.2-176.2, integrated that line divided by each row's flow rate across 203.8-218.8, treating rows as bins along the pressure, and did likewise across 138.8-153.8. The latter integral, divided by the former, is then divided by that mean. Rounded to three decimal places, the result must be 0.421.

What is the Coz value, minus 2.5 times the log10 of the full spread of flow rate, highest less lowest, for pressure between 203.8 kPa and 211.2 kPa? 1.90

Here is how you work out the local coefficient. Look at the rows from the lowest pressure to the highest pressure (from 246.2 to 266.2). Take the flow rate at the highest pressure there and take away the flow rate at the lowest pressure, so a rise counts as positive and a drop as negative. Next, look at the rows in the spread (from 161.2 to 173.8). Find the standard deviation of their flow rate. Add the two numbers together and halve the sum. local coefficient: 0.09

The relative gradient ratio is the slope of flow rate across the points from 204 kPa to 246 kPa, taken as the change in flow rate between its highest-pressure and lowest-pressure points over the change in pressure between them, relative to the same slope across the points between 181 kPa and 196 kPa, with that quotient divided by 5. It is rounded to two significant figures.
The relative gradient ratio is 0.033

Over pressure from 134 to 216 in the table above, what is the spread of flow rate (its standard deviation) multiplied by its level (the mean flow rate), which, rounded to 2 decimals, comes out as 0.16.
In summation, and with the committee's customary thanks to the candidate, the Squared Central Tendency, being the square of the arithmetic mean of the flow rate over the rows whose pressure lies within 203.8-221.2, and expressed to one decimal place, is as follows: 5.0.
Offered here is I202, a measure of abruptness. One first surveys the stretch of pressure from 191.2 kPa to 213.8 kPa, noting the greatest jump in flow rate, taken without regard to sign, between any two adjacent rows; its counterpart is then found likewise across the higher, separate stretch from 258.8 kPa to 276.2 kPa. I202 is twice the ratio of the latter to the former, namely 1.3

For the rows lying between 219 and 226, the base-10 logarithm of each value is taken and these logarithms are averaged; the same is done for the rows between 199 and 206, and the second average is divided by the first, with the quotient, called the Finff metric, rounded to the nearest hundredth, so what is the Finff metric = 1.03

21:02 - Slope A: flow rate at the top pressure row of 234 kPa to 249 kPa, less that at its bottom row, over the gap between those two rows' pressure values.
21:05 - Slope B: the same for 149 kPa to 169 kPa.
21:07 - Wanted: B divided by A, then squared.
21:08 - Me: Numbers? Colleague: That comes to 5.7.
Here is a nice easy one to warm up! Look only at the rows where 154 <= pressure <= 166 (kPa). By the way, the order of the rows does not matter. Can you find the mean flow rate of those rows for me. 2.36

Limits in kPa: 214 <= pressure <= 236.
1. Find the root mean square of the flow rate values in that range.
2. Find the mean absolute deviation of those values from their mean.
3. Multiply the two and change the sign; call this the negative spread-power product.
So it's -0.131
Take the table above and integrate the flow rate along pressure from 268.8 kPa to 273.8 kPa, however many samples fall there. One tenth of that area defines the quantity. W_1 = 1.1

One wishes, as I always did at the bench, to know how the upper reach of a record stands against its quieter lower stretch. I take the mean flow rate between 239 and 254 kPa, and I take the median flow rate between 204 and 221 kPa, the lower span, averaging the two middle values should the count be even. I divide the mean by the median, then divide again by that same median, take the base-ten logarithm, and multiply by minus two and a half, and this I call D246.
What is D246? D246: 0.90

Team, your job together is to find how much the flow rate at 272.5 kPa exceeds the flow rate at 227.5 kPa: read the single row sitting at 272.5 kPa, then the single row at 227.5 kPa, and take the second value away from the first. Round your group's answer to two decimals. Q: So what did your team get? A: 0.09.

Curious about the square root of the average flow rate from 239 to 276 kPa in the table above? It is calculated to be 1.50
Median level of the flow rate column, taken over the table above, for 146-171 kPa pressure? 2.35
